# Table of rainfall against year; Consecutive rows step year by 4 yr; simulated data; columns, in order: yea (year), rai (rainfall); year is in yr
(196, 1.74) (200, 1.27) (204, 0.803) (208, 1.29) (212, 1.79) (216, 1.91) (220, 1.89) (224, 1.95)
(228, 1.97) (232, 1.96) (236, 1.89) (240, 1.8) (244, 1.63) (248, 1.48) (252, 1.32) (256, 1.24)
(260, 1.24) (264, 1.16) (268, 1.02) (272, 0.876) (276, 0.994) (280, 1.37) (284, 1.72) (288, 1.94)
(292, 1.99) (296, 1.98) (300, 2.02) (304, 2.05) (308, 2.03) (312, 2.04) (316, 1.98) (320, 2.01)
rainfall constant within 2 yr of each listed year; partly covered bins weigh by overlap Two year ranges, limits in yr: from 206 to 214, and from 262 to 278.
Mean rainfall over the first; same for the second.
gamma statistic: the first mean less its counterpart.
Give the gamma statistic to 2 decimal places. 0.53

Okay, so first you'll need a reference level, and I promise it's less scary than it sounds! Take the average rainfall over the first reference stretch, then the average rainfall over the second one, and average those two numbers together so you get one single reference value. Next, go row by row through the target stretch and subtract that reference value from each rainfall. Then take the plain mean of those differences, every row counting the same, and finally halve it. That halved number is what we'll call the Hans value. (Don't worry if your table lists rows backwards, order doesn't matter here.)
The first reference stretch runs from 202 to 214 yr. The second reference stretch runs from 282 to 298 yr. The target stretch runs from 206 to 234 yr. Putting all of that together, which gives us 0.11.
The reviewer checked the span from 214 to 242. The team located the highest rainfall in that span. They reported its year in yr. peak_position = 228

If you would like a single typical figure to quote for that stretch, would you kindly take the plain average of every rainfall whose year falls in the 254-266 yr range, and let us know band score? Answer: 1.2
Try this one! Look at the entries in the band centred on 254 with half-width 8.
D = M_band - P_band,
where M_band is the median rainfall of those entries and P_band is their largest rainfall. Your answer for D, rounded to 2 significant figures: -0.20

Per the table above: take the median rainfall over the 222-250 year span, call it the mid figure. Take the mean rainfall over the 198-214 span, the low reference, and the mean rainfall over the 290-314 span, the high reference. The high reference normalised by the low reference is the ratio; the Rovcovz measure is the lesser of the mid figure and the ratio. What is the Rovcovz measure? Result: 1.6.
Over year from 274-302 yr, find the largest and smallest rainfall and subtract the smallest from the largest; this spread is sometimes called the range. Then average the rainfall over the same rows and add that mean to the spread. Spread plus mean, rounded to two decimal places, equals 2.74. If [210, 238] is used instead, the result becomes 2.09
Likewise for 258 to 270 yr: 1.36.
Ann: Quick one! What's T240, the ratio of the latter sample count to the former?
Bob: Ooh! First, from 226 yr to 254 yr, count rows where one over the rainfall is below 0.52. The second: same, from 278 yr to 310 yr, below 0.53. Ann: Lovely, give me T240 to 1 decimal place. 3.0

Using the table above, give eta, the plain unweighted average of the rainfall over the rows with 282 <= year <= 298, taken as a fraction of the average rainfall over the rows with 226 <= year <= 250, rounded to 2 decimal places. 1.07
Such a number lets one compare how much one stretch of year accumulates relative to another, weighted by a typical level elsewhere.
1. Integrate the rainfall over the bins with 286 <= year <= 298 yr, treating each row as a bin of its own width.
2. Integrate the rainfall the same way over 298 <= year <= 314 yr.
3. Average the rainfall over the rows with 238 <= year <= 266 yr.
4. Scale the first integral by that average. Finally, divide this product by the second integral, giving 1.0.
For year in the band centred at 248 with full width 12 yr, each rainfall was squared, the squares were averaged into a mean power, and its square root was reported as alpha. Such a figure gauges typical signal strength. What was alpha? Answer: 1.5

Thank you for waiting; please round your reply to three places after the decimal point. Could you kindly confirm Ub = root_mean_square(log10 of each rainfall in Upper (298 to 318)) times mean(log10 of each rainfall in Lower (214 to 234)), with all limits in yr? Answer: 0.088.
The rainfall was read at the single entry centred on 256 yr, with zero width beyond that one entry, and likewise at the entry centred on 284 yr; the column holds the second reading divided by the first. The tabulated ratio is 1.39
